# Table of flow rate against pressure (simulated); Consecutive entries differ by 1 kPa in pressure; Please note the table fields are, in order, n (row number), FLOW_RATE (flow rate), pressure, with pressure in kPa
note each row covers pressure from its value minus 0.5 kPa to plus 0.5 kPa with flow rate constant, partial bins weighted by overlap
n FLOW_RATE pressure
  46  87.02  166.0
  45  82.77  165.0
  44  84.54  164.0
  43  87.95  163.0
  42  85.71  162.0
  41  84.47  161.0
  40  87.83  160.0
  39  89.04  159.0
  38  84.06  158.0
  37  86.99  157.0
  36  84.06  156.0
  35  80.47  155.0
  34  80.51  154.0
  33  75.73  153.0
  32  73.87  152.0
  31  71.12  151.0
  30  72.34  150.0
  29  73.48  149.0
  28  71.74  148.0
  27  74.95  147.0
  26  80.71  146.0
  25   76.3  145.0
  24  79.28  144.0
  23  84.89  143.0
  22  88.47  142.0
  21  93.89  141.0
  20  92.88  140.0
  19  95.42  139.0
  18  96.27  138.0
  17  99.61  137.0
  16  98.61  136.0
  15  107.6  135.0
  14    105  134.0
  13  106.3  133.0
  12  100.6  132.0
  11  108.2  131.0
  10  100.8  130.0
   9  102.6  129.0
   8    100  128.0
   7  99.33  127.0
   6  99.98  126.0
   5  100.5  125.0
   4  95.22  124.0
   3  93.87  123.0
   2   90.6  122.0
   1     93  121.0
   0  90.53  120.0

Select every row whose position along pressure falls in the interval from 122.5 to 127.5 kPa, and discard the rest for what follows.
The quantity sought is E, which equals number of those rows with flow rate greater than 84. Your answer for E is 5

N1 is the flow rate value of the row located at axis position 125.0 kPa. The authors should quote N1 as 100.5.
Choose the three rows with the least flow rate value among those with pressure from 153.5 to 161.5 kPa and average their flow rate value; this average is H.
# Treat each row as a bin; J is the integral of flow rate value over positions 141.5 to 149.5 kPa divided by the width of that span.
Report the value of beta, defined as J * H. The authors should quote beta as 6430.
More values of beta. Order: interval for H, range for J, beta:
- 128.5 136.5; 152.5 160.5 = 8359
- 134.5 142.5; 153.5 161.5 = 7769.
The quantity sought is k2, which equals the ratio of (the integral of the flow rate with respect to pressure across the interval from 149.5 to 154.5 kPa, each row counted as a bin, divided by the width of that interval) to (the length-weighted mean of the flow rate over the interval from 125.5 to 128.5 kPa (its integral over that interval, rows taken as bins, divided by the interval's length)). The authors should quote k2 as 0.75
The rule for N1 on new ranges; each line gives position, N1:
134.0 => 105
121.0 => 93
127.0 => 99.33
